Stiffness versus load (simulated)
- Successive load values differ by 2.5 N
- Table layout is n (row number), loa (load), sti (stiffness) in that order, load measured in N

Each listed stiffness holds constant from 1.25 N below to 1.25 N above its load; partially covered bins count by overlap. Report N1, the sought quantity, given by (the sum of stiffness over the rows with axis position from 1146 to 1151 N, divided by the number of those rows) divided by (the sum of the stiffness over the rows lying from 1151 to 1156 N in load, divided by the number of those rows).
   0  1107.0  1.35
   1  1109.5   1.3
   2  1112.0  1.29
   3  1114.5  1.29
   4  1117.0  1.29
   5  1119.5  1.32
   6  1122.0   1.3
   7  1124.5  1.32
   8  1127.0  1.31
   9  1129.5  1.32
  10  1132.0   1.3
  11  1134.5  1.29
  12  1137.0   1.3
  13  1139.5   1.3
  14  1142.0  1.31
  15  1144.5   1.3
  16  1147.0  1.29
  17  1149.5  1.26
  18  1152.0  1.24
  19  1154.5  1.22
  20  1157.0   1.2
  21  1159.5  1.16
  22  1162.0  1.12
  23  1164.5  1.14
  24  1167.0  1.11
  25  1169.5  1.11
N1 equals 1.04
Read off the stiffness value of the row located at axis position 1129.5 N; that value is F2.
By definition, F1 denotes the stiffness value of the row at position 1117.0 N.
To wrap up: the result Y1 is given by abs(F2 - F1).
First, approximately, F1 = 1.29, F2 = 1.32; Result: 0.030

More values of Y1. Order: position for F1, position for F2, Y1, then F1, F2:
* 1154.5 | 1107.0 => 0.130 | 1.22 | 1.35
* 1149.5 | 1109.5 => 0.040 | 1.26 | 1.3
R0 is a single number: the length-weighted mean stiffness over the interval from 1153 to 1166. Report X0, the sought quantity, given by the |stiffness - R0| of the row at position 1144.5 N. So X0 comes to 0.13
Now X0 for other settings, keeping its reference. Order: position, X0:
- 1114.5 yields 0.12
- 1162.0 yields 0.05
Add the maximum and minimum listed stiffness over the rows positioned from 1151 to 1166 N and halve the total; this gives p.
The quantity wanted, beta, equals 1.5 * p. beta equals 1.77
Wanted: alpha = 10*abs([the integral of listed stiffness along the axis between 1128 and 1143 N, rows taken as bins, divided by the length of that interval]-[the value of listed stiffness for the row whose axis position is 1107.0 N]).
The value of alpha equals 0.5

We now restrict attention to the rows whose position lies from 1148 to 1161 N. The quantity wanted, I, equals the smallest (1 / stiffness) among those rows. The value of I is 0.794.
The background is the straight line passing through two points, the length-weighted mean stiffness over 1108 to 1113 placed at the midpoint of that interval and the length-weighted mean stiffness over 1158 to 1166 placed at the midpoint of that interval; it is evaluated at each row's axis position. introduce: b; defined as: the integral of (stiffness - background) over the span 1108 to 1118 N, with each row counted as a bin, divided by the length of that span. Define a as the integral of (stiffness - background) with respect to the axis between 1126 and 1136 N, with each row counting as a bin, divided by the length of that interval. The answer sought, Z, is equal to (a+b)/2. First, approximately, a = 0.069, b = 0.00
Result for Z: 0.036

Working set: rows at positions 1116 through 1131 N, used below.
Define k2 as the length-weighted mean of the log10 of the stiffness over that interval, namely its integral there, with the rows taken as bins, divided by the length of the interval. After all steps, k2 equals 0.117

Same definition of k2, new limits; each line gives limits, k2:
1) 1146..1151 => 0.105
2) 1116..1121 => 0.116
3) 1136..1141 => 0.114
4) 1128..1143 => 0.115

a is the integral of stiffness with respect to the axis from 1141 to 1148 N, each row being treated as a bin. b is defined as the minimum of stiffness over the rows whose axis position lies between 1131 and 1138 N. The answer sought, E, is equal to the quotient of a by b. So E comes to 7.1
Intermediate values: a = 9.1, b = 1.29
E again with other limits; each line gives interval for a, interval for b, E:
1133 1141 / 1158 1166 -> 9.3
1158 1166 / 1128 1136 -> 7.1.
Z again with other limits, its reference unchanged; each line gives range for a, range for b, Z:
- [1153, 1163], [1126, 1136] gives 0.047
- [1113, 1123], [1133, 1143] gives 0.055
